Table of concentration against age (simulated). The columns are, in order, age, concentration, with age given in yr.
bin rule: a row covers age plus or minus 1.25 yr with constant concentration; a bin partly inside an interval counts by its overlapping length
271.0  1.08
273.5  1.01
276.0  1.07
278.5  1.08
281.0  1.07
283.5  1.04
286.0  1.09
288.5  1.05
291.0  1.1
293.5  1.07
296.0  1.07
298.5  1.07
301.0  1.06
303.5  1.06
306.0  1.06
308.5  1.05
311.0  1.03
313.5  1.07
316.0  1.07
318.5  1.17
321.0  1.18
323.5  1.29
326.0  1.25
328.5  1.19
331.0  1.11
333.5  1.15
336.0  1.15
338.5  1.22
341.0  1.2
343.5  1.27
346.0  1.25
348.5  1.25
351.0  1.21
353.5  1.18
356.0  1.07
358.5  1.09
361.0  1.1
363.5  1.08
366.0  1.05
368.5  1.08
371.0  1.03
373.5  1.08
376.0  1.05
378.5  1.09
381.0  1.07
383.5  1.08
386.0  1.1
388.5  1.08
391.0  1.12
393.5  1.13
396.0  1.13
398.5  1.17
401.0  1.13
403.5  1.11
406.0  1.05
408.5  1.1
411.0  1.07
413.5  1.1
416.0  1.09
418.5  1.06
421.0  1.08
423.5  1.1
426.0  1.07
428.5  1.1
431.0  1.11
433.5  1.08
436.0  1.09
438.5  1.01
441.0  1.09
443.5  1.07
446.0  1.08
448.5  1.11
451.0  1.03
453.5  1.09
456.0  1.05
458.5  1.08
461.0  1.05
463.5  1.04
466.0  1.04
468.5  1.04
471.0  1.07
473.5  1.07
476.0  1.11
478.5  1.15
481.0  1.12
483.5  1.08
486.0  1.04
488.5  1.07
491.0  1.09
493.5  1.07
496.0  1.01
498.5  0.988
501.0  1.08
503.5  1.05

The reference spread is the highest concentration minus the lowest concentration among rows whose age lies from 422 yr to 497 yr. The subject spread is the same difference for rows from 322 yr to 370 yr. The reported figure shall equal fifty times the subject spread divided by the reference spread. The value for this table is 86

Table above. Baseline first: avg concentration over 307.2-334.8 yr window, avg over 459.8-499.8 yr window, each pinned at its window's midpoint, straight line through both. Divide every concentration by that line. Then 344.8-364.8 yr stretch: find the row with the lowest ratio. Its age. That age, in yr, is 356.0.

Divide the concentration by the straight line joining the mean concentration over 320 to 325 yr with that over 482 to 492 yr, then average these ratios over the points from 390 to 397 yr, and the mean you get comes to 0.97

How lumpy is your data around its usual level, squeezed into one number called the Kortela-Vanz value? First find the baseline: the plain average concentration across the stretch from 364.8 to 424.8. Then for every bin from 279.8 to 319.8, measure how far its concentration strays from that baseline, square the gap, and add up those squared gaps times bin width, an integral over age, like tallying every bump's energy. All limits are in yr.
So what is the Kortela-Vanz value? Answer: 0.052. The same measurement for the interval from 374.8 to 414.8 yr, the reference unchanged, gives 0.043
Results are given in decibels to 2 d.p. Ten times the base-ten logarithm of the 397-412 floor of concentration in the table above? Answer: 0.21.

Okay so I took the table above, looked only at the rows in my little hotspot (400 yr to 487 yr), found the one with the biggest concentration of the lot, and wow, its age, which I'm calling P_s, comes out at 478.5 yr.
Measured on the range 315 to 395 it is 323.5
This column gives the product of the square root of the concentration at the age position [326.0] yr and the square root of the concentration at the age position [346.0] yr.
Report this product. 1.25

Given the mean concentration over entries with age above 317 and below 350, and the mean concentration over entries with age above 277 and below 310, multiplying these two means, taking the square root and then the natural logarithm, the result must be 0.126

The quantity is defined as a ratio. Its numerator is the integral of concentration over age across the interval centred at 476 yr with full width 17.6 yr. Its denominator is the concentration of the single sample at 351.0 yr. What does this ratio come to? 16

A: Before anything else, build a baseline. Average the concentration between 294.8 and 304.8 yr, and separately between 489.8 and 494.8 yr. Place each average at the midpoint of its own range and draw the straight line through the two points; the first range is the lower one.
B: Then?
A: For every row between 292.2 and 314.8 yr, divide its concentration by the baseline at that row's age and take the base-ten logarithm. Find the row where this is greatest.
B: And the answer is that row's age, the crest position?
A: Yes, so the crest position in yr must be 293.5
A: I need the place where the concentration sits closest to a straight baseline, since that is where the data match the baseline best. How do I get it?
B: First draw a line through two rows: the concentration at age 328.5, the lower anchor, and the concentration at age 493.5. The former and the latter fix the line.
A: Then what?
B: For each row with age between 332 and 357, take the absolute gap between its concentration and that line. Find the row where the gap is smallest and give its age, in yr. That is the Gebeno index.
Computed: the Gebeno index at 353.5 yr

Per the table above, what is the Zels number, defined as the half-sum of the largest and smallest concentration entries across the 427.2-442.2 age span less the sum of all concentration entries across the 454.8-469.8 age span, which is -5.2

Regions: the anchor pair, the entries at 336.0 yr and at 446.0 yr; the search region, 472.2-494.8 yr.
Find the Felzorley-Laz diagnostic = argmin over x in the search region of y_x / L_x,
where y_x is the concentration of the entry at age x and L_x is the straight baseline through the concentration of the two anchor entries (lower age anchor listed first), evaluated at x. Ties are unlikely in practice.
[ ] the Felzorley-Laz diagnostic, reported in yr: 486.0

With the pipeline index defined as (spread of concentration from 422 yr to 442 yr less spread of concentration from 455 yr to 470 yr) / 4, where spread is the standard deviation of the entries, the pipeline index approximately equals 0.004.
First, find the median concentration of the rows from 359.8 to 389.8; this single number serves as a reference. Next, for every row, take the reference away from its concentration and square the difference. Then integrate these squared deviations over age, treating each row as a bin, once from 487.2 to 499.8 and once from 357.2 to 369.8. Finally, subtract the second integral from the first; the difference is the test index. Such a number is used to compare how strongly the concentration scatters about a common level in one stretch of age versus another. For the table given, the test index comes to 0.031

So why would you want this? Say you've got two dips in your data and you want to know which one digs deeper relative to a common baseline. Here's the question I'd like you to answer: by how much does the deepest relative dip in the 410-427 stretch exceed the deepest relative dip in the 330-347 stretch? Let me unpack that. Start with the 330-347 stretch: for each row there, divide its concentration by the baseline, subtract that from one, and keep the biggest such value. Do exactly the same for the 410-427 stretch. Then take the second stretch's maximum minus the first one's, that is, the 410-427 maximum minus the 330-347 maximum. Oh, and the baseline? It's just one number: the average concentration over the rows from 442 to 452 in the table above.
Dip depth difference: 0.047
